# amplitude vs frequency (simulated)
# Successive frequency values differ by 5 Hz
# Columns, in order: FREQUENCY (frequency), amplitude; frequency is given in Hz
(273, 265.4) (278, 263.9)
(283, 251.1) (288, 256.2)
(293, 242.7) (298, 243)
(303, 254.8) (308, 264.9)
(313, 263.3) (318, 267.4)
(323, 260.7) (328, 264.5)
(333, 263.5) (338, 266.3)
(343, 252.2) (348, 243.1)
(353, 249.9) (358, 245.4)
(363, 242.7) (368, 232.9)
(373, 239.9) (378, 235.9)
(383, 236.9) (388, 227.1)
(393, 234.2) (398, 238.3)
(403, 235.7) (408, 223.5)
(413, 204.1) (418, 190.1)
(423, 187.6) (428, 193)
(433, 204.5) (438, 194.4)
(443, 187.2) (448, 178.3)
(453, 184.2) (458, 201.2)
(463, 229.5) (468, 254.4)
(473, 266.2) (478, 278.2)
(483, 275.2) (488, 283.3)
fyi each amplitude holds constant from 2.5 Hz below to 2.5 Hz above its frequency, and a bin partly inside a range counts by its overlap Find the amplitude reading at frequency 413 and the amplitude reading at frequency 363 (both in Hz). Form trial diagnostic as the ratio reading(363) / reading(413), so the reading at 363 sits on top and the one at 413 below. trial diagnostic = 1.19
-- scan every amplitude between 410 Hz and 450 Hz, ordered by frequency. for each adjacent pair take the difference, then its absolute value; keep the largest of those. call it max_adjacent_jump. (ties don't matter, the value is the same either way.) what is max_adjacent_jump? 14.0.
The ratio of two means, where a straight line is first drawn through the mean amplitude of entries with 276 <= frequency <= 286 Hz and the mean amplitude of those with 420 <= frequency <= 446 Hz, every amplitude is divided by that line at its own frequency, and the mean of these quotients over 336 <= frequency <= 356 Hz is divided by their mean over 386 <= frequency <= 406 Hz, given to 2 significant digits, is 0.98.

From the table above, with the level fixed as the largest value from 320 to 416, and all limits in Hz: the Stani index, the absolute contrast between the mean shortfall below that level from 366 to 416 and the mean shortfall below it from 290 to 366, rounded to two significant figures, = 24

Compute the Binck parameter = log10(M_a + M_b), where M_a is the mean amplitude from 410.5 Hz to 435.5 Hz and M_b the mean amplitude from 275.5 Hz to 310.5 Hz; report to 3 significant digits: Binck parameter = 2.65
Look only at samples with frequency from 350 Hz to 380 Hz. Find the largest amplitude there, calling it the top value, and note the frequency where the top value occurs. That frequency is 353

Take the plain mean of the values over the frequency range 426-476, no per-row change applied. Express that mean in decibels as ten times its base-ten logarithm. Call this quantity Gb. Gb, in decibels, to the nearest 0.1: 23.2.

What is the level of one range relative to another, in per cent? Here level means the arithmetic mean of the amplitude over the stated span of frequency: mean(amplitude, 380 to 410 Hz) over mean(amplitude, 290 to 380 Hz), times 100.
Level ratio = 92.4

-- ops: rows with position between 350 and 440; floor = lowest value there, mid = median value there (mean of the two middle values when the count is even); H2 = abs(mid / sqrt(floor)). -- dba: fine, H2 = 17.1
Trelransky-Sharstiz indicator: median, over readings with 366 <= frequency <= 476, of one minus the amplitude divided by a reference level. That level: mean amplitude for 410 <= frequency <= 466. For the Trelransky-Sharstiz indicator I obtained -0.15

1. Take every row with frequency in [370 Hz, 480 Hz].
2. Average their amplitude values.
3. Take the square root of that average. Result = 14.8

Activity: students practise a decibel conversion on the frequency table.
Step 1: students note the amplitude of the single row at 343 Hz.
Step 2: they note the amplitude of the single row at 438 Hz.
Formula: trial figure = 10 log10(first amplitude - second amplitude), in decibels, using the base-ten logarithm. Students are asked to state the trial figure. 17.6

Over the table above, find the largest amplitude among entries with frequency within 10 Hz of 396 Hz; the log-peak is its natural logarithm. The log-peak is 5.47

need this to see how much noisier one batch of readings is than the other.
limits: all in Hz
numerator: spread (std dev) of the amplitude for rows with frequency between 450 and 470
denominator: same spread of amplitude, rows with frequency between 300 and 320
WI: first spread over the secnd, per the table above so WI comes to 5.7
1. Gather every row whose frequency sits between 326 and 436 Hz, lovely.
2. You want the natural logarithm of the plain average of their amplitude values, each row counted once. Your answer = 5.45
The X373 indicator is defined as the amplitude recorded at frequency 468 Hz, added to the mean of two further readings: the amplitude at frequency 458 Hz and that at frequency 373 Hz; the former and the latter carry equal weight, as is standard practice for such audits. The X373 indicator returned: 475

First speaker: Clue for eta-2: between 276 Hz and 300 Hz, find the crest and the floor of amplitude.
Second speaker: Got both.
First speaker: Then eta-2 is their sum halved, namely 253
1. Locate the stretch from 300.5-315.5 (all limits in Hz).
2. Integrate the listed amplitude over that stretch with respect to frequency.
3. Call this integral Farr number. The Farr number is 3915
